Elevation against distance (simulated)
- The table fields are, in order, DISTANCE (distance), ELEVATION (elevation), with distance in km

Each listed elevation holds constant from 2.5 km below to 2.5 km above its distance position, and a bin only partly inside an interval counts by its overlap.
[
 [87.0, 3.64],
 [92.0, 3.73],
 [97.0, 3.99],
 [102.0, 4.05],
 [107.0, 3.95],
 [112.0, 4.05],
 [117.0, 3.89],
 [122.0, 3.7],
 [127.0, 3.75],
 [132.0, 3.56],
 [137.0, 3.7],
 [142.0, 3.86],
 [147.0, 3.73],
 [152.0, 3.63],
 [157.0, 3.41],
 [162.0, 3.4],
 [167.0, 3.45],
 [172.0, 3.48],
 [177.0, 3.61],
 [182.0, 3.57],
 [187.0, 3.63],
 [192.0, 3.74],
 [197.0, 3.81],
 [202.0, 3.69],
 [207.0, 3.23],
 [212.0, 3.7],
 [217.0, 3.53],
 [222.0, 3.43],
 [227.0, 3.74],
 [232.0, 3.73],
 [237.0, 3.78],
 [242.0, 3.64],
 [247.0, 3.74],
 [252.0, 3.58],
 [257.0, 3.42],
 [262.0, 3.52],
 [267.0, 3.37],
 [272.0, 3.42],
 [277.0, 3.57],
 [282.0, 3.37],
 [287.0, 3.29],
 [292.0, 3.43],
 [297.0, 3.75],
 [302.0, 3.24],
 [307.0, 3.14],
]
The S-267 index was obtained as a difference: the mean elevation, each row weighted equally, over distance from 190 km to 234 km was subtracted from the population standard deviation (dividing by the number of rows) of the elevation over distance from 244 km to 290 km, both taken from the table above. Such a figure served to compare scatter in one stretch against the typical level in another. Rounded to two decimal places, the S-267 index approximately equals -3.49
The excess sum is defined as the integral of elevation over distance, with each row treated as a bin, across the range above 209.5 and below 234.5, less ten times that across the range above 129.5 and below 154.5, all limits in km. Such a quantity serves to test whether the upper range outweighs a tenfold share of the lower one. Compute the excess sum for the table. -833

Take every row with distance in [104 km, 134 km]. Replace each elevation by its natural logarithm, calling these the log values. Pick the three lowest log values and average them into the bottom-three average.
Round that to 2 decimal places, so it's 1.30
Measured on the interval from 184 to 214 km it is 1.26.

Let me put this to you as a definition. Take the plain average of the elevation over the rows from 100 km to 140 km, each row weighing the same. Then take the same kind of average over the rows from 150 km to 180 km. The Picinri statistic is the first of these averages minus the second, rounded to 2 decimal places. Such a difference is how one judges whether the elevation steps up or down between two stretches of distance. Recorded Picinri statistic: 0.33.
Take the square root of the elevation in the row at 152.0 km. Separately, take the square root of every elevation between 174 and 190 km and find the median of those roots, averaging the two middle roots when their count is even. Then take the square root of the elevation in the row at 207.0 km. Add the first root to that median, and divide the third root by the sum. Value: 0.472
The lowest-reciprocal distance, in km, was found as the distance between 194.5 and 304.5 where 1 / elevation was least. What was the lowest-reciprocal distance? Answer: 197.0 km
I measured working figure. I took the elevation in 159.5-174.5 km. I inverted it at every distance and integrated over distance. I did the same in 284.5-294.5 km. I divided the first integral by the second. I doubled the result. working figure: 2.9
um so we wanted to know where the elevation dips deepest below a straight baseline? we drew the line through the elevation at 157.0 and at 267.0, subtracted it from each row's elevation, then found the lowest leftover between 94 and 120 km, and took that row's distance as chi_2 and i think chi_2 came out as 117.0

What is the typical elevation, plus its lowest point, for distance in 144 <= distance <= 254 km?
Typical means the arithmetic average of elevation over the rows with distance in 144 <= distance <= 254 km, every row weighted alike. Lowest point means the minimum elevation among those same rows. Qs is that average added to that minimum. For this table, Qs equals 6.83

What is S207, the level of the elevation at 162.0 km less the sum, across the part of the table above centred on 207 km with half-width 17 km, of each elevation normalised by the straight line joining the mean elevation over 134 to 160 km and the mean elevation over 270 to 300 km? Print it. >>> -3.6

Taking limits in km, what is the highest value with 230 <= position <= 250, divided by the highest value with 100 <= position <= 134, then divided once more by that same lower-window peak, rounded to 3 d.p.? 0.230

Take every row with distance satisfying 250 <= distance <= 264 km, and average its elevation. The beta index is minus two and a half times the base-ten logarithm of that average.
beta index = -1.36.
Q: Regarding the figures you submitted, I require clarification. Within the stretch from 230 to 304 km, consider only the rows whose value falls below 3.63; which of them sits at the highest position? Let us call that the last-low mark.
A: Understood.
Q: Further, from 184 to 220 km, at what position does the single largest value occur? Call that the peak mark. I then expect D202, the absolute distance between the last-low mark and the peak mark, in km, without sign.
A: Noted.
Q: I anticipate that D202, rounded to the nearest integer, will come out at 105 km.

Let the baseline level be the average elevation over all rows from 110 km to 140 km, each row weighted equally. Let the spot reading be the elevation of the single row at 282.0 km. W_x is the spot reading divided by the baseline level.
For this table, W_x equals 0.89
